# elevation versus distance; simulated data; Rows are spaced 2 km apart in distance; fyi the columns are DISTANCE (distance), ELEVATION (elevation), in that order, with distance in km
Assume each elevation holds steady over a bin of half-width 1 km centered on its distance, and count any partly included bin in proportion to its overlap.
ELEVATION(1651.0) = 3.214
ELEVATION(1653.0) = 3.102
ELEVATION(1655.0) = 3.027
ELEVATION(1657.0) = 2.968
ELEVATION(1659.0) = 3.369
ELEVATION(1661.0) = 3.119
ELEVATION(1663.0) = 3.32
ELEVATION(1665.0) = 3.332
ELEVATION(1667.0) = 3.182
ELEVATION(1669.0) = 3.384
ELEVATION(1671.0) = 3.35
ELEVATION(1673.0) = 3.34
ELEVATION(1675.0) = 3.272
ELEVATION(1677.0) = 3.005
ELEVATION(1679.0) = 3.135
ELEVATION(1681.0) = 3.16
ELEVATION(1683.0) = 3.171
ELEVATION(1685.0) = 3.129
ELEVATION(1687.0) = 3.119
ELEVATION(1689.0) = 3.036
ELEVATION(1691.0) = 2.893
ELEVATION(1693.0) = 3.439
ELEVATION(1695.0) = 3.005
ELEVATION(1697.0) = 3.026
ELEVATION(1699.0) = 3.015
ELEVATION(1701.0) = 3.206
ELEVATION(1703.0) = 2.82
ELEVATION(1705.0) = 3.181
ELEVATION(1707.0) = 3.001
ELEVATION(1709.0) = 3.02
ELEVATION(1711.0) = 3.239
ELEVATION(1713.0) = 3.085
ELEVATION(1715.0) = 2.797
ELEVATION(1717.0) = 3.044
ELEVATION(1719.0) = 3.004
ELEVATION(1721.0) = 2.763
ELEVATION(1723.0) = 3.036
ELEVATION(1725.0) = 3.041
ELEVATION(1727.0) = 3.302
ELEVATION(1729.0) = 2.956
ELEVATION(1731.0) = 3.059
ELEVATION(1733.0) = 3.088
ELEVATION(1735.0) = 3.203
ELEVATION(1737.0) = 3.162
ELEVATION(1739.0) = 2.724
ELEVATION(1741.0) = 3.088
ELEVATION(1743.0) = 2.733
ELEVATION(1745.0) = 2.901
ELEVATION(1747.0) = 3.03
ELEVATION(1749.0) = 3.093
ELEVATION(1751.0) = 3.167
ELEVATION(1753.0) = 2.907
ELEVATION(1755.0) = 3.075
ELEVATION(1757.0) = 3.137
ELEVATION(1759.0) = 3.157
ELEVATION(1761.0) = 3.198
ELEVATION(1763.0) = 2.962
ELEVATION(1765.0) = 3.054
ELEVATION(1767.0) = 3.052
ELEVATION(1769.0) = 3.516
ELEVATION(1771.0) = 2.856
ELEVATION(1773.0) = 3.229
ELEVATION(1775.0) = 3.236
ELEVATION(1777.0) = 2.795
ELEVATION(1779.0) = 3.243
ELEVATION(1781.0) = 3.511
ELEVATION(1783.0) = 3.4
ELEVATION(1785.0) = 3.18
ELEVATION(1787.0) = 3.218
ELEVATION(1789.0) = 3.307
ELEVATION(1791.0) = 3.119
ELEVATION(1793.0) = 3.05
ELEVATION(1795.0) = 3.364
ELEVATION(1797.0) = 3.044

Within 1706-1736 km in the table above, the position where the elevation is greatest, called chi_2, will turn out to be 1727.0 km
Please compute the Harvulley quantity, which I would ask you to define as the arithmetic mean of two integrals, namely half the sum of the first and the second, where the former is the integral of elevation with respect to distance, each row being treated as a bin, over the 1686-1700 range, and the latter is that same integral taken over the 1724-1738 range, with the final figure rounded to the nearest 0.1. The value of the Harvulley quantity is 43.3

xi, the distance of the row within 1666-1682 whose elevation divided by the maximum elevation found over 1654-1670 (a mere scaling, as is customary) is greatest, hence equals 1669.0 km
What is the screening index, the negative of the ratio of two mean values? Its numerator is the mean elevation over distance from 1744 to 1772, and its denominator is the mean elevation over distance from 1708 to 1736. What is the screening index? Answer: -1.01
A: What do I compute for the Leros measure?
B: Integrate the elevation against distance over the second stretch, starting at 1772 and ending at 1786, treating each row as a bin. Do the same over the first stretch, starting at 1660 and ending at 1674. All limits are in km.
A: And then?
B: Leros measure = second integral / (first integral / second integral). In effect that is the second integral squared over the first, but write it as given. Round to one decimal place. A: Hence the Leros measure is 44.3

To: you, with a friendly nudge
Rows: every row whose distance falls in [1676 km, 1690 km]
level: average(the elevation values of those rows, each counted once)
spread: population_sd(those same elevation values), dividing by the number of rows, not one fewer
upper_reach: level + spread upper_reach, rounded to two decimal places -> 3.17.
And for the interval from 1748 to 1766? 3.17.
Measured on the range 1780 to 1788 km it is 3.46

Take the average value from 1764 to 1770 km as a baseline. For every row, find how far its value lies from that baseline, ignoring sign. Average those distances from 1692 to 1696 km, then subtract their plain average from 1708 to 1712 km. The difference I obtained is 0.11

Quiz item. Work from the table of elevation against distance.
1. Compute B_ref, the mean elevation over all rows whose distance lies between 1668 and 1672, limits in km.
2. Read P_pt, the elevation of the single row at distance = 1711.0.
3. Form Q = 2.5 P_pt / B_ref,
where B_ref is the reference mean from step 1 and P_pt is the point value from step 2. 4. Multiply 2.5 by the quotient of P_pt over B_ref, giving 2.40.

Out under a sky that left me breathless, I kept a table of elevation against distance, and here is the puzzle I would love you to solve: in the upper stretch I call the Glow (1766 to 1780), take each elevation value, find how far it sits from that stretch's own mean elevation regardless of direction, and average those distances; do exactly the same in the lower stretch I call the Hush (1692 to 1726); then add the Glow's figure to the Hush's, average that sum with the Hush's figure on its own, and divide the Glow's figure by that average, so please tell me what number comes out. 0.9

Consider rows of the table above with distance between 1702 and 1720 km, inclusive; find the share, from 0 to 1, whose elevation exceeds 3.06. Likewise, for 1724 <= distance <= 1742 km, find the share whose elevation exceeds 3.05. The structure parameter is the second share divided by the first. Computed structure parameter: 2.0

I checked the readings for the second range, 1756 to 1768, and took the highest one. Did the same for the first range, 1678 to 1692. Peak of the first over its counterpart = 0.99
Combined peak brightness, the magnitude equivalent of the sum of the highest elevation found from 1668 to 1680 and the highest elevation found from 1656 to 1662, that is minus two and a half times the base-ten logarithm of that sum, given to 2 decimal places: -2.07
